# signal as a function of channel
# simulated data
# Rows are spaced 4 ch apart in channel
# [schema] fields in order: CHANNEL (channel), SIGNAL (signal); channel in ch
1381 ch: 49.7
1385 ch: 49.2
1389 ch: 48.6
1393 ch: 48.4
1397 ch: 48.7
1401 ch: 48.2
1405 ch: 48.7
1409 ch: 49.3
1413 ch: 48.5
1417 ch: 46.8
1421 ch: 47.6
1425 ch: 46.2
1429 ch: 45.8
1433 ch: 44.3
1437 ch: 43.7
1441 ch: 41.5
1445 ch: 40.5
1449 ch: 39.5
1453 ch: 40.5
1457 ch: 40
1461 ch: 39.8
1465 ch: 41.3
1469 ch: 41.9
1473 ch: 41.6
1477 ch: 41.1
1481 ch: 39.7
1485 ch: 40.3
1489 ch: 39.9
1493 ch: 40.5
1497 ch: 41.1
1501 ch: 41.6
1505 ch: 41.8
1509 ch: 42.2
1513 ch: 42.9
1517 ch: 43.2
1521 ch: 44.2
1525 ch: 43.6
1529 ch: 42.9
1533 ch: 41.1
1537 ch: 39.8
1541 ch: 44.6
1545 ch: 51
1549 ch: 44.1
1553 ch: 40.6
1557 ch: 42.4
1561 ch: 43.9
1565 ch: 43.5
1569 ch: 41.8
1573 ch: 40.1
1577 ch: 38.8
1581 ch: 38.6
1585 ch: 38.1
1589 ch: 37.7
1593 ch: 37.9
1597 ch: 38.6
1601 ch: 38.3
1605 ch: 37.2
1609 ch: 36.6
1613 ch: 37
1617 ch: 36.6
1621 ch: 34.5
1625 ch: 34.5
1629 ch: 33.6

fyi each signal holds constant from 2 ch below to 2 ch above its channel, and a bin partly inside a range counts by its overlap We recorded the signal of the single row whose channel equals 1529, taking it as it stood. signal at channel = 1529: 42.9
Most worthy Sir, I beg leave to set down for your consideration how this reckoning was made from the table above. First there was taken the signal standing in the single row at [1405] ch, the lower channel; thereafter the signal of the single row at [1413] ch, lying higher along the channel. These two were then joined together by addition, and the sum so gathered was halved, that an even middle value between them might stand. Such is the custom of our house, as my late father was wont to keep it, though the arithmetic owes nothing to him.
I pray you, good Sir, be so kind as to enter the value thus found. 48.6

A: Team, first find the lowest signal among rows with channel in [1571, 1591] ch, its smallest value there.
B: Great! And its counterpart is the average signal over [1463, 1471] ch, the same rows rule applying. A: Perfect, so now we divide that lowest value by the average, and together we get 0.91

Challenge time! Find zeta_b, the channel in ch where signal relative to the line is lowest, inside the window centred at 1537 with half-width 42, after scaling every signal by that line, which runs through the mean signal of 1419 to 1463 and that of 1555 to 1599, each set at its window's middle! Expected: 1577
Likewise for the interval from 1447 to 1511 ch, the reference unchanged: 1449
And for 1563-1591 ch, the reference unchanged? 1589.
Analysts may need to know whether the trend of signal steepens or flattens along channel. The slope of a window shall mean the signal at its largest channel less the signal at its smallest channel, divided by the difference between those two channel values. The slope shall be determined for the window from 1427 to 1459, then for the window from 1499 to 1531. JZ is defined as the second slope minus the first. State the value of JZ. 0.25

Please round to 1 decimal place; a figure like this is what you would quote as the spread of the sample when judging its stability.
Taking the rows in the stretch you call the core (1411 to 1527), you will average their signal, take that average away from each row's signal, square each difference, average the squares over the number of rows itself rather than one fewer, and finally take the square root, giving 2.5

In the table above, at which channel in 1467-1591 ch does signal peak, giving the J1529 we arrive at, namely 1545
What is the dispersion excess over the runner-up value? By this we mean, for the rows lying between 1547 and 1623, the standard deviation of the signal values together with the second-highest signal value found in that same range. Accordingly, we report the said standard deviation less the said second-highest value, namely -41.2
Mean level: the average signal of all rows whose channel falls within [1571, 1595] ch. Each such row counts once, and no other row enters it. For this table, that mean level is 38.5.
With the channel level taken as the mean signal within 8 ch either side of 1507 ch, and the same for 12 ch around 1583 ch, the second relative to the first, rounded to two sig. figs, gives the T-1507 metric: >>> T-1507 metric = 0.91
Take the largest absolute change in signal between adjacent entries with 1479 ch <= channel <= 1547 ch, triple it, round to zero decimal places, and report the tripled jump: 19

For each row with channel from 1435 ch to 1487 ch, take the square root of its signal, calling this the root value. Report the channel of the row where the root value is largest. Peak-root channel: 1437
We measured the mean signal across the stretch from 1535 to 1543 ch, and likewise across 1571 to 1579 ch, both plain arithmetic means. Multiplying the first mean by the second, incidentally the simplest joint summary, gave 1665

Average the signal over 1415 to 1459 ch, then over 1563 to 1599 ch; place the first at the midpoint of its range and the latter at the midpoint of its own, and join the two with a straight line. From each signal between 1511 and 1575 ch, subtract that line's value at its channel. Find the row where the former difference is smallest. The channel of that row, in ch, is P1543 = 1537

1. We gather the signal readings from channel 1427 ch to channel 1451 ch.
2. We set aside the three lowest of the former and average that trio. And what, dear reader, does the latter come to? 40.5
